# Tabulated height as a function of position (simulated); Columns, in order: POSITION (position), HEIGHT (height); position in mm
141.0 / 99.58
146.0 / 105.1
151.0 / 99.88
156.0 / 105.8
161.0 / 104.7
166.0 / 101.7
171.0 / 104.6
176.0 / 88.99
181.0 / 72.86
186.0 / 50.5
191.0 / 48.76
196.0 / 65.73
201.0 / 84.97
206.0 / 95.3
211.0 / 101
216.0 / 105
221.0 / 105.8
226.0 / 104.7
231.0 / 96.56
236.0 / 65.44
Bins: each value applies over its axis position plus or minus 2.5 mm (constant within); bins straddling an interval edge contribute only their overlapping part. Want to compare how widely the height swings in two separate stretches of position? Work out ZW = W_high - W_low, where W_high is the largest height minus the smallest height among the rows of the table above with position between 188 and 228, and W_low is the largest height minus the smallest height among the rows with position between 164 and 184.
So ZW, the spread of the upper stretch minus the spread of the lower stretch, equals 25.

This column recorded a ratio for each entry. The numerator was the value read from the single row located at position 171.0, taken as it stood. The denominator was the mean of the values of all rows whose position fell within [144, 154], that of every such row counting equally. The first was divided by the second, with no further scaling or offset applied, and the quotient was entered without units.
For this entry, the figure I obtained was 1.0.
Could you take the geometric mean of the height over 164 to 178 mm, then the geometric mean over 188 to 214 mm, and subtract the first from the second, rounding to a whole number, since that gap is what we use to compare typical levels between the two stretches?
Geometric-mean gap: -22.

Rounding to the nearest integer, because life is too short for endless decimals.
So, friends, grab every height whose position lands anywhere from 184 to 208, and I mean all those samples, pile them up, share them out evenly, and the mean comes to 69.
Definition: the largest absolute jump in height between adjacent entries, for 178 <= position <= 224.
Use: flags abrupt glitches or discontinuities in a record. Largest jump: 22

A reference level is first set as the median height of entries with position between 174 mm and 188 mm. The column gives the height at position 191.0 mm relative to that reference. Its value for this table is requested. -24.1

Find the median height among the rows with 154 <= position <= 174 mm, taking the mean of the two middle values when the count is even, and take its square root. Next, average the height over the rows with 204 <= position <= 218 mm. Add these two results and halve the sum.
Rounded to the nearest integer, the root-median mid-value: 55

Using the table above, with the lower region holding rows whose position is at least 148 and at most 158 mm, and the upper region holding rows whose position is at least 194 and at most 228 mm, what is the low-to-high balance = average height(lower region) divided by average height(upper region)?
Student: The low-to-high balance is 1.1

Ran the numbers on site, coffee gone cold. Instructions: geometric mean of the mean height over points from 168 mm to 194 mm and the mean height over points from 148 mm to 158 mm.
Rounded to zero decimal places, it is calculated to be 87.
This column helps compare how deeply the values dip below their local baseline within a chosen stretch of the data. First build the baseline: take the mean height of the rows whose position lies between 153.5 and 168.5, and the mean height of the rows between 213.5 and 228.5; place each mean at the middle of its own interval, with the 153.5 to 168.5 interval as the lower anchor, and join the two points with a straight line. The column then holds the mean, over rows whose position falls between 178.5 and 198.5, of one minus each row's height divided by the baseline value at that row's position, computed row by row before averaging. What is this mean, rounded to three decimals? 0.431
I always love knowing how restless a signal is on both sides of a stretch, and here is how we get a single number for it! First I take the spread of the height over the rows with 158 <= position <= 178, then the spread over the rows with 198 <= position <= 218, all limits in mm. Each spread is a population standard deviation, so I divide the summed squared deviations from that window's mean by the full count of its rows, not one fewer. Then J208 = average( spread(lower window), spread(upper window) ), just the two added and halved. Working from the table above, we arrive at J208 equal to 7.0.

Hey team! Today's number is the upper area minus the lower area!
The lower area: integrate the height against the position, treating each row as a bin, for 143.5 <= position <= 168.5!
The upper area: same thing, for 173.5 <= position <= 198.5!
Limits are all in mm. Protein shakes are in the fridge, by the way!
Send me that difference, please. -952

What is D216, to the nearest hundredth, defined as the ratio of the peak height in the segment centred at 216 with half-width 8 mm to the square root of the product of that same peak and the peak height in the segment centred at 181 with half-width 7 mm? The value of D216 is 1.09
